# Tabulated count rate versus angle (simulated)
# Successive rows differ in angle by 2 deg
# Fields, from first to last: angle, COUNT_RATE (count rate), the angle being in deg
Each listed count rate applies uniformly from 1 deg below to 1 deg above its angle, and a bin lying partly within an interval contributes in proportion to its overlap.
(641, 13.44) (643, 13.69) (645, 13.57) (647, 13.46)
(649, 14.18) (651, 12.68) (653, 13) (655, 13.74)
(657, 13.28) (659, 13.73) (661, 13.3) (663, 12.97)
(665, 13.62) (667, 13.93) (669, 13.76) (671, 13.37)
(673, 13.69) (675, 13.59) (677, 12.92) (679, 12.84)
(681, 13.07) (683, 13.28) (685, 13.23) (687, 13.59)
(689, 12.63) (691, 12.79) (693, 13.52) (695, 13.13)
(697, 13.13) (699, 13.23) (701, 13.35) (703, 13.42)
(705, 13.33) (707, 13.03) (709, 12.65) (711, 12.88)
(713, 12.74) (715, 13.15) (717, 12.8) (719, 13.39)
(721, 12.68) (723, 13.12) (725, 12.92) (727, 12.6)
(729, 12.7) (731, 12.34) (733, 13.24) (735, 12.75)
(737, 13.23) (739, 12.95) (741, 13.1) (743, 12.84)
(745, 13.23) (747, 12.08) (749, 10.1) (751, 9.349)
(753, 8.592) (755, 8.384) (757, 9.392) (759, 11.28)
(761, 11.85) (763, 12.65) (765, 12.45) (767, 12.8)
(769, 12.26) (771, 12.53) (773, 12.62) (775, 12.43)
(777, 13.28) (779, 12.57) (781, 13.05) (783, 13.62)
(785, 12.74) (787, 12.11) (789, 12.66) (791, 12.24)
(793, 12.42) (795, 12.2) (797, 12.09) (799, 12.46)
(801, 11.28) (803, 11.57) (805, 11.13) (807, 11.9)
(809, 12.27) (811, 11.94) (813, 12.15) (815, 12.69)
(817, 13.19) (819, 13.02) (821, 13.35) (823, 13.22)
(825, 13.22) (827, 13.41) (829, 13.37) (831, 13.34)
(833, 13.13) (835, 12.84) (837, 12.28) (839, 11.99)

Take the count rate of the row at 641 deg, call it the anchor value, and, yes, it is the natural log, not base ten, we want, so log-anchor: 2.60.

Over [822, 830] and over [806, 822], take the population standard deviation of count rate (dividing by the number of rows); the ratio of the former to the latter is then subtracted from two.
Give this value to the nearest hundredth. 1.84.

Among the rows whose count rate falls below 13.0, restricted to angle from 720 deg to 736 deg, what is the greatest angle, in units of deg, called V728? 735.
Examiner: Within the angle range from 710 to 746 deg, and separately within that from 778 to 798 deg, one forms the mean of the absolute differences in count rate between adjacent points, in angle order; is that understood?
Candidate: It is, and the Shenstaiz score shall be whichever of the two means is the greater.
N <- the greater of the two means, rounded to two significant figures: 0.45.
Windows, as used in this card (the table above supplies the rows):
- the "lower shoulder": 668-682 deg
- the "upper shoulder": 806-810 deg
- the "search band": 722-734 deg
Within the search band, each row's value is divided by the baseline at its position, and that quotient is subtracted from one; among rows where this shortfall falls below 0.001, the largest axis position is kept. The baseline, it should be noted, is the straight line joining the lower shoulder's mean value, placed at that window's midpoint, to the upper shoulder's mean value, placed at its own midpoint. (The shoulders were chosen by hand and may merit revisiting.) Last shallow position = 733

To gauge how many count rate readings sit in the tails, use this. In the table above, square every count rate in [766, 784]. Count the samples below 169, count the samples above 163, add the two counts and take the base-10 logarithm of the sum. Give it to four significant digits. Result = 1.000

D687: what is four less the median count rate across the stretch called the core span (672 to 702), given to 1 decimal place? -9.2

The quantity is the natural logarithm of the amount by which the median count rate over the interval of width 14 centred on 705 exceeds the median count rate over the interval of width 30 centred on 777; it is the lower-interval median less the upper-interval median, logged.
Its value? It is -0.49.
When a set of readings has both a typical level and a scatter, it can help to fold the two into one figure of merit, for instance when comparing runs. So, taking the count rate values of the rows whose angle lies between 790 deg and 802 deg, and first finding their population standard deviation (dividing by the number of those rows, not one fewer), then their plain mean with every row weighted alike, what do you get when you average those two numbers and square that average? 39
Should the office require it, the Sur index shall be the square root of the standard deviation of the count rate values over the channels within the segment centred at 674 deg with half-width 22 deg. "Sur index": 0.60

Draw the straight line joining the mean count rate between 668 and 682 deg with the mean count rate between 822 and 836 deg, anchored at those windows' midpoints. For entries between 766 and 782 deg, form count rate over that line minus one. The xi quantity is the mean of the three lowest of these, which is -0.064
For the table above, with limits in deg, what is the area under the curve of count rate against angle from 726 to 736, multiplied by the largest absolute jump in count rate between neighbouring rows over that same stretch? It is 115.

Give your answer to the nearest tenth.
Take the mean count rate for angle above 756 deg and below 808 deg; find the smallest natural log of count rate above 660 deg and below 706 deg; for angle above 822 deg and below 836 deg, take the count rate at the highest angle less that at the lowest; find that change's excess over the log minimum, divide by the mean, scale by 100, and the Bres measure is -23.9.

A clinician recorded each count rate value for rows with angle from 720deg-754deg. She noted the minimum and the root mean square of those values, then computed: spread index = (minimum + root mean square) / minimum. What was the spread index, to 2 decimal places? 2.43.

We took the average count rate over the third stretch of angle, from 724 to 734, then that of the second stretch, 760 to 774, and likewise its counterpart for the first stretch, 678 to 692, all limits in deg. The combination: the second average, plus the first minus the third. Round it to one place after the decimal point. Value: 12.8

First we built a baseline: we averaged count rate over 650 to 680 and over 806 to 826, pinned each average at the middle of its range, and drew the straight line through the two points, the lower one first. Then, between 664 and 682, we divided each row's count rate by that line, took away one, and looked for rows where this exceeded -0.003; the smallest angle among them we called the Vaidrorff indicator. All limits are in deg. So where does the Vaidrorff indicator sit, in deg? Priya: 665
